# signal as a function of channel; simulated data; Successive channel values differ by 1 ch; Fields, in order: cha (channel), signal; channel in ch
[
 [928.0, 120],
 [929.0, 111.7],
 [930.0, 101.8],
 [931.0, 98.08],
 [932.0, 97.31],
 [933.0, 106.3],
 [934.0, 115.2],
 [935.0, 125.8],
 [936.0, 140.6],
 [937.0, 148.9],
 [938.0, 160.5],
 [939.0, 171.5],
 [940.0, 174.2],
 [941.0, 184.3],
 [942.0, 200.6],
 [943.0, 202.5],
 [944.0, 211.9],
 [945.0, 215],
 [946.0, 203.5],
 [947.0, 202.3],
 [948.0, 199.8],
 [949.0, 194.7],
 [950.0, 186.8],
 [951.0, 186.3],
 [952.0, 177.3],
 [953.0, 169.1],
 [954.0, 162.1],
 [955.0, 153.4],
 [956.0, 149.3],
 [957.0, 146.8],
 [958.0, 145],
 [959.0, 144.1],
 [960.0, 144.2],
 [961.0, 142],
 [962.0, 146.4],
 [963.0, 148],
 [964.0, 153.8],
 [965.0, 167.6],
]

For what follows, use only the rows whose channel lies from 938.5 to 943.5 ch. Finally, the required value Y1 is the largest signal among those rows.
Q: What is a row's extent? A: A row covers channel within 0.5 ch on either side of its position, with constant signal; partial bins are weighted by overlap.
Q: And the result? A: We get 202.5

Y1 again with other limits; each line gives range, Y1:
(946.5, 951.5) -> 202.3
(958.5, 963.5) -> 148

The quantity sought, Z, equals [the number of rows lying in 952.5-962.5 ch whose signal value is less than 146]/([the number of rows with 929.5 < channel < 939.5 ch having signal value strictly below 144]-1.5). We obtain 1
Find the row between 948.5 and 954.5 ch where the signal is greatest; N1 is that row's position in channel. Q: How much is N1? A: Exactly 949.0 ch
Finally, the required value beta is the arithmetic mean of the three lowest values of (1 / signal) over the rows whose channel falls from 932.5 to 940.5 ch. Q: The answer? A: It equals 0.0059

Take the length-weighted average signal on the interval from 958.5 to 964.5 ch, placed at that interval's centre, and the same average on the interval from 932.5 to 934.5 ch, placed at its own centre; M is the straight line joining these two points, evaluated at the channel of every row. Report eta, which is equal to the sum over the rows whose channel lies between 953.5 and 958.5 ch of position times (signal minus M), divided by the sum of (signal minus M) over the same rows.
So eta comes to 955.1 ch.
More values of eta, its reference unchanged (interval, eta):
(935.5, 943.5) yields 940.3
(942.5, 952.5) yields 946.9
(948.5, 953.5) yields 950.7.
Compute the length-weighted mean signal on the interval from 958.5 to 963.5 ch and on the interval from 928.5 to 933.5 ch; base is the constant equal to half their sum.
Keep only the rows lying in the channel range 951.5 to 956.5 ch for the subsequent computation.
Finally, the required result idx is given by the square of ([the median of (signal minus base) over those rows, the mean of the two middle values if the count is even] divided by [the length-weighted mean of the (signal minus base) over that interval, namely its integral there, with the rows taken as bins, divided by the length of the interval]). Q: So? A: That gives 0.99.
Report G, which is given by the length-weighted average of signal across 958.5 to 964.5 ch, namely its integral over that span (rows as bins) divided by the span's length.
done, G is 146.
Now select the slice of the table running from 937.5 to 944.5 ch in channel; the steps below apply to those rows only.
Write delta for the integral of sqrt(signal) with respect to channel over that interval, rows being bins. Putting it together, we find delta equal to 95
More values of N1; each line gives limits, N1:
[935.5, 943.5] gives 943.0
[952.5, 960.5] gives 953.0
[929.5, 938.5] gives 938.0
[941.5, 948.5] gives 945.0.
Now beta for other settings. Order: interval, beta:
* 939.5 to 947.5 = 0.0048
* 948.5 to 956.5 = 0.0053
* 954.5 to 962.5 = 0.0067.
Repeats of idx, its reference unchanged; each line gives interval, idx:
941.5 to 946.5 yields 0.92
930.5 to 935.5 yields 1.31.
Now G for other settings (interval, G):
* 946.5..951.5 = 194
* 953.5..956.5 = 155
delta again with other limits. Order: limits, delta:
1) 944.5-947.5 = 43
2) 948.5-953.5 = 68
